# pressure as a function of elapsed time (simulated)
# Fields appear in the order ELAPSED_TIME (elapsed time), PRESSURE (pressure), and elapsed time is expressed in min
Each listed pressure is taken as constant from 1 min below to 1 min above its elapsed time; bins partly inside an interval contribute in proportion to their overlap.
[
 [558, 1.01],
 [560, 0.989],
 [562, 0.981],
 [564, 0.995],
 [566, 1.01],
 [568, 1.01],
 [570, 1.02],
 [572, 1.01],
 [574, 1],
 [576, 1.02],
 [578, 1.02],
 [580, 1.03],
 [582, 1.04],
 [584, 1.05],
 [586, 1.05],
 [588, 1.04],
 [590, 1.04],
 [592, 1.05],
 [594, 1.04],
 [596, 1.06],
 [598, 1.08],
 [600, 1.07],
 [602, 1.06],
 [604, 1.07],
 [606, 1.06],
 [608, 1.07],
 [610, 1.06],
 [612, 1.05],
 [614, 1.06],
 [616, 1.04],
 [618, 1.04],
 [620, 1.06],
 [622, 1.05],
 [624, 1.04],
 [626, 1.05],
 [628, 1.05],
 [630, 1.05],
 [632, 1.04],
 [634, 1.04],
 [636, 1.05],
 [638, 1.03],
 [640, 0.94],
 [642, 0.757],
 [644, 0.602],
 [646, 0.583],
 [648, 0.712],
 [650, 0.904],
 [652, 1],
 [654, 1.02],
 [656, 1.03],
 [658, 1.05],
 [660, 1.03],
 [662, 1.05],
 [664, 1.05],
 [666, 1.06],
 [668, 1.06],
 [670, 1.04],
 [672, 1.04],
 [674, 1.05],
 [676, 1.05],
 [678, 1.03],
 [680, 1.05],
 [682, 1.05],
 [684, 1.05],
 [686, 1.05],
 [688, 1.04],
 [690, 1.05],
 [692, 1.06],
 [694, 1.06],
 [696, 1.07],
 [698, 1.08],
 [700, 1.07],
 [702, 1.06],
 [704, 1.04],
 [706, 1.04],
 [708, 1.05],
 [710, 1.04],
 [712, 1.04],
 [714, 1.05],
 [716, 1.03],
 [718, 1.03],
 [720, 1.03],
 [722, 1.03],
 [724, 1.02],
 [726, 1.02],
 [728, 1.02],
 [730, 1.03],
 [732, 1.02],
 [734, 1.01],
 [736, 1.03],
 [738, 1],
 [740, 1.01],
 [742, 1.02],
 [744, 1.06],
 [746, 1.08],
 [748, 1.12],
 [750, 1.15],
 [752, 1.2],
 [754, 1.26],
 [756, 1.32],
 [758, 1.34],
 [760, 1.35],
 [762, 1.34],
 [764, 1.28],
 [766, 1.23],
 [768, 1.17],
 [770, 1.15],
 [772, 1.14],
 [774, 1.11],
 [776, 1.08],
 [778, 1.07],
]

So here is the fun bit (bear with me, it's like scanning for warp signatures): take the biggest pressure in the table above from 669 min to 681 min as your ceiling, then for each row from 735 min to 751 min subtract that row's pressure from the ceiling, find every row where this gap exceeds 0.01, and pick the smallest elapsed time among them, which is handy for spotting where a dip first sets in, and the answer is 736 min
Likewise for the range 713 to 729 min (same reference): 716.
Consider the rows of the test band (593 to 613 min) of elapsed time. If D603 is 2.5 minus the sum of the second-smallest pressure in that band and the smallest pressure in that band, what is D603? 0.4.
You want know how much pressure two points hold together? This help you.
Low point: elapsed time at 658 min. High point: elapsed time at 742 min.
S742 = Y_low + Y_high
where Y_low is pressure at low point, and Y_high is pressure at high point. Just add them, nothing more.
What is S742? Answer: 2.07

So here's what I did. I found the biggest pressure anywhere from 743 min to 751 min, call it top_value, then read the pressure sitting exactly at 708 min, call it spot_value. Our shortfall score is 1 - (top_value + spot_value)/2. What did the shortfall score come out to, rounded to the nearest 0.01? -0.10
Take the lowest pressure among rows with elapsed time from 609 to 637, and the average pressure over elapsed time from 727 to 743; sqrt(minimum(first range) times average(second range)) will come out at 1.03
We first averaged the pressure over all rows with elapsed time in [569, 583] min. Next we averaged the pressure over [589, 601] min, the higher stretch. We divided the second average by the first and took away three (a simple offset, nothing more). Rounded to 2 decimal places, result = -1.96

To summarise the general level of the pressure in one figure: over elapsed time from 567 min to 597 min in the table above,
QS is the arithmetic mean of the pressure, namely 1.03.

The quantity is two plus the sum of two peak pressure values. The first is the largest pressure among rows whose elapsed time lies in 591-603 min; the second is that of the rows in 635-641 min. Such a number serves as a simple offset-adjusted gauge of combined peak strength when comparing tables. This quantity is 4.13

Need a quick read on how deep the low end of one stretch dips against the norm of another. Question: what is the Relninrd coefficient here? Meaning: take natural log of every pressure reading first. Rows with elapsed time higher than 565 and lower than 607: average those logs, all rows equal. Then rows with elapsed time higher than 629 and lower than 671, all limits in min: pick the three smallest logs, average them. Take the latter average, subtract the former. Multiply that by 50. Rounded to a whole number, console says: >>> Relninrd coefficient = -25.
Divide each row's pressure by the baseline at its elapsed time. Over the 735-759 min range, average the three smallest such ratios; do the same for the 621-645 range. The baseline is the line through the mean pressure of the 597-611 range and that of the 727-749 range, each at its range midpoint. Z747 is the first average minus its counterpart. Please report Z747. 0.25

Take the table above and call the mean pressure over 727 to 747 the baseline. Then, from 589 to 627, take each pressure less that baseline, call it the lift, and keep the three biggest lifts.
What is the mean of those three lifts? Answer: 0.045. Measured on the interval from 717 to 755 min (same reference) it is 0.175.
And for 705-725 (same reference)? 0.019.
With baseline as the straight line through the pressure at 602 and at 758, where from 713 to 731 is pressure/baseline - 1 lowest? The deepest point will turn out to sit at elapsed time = 728 min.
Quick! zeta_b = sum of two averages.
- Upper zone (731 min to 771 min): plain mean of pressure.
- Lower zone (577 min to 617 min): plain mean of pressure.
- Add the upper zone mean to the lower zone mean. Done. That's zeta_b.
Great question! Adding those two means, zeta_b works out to 2.21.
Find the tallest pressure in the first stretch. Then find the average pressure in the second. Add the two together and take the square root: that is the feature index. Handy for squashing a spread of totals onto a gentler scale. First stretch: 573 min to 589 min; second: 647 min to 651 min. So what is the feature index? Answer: 1.36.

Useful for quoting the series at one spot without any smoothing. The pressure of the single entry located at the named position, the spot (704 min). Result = 1.04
